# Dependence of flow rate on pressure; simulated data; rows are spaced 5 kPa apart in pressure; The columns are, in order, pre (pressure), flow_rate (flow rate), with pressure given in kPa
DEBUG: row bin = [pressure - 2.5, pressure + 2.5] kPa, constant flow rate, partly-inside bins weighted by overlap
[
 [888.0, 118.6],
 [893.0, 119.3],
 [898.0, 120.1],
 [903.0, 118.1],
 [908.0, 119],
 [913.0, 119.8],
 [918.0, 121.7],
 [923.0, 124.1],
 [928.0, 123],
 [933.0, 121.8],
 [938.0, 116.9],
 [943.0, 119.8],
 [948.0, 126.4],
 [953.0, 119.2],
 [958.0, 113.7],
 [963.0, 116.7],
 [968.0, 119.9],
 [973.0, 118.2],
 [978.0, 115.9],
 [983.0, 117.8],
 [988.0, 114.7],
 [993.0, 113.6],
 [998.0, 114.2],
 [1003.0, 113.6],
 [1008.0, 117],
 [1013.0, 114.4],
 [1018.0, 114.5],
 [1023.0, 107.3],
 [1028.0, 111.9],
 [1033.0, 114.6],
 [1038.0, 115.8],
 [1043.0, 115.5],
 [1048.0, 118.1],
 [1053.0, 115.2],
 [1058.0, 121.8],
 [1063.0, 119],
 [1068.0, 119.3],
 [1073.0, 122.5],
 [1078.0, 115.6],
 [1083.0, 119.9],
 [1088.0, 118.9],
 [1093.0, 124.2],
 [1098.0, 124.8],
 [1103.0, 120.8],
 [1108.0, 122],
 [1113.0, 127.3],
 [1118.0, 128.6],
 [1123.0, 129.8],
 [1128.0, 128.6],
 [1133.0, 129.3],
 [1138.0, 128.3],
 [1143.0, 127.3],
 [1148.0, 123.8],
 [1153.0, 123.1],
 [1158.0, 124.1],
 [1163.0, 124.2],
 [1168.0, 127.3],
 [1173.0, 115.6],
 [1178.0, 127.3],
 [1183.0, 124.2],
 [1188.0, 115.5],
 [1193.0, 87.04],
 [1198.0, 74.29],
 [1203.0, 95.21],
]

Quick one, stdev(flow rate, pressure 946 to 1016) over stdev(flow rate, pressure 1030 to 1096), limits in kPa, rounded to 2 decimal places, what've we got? 1.14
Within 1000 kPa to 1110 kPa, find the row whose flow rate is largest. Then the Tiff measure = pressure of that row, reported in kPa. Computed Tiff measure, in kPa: 1098.0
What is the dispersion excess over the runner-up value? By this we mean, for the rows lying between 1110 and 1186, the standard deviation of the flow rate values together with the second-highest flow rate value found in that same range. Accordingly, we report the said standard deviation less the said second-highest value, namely -126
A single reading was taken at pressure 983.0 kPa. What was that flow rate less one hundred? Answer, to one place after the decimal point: 17.8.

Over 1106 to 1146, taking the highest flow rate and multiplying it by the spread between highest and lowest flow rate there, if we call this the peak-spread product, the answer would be 1012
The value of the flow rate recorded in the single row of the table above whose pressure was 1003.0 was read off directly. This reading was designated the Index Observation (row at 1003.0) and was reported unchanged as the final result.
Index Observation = 113.6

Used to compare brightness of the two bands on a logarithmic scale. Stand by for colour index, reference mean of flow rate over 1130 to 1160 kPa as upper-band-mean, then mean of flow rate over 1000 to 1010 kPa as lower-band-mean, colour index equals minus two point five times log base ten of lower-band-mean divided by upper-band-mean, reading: 0.10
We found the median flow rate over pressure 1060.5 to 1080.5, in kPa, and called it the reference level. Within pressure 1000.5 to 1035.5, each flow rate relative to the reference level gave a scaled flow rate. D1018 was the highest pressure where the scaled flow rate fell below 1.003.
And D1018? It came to 1033.0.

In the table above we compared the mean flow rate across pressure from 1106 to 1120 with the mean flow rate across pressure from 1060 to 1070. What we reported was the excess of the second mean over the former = -7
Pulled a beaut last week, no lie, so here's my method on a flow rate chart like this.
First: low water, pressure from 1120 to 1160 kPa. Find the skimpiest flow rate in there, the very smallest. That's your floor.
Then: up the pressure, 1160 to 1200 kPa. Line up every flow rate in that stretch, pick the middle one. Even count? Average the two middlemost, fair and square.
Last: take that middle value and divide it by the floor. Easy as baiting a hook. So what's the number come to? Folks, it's 0.97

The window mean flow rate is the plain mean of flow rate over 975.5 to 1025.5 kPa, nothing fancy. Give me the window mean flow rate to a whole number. 114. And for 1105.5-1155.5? 127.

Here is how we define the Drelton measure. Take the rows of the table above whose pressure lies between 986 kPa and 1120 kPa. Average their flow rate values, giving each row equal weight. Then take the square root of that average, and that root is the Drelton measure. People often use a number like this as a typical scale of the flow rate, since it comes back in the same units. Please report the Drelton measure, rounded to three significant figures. 10.9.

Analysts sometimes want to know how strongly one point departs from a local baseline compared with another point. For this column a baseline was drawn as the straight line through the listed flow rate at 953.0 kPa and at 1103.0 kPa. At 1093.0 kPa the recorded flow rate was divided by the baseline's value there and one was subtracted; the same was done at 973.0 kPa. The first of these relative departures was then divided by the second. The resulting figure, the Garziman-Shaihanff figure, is -3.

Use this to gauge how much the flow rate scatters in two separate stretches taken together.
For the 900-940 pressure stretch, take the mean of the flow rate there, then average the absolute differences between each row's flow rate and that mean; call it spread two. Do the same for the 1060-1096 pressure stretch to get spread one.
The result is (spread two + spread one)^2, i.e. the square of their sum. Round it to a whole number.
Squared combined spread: 17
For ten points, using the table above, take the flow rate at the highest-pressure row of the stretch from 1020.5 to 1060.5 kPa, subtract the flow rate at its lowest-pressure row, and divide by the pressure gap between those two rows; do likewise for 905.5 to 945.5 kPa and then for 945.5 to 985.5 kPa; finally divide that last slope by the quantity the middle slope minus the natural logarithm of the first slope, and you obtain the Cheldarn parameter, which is -0.27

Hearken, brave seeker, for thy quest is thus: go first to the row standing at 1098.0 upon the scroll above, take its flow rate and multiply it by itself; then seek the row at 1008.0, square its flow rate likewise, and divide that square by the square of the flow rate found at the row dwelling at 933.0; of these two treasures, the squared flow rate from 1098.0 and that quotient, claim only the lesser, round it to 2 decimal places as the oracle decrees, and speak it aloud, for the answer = 0.92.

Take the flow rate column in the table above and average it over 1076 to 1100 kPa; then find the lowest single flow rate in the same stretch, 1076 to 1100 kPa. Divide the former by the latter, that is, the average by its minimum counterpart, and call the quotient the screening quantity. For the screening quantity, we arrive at 1.04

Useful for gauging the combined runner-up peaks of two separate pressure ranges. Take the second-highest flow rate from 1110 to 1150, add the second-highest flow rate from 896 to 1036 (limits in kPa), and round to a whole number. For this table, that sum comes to 253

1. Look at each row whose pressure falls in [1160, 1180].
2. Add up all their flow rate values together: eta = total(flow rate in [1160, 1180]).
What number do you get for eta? 494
